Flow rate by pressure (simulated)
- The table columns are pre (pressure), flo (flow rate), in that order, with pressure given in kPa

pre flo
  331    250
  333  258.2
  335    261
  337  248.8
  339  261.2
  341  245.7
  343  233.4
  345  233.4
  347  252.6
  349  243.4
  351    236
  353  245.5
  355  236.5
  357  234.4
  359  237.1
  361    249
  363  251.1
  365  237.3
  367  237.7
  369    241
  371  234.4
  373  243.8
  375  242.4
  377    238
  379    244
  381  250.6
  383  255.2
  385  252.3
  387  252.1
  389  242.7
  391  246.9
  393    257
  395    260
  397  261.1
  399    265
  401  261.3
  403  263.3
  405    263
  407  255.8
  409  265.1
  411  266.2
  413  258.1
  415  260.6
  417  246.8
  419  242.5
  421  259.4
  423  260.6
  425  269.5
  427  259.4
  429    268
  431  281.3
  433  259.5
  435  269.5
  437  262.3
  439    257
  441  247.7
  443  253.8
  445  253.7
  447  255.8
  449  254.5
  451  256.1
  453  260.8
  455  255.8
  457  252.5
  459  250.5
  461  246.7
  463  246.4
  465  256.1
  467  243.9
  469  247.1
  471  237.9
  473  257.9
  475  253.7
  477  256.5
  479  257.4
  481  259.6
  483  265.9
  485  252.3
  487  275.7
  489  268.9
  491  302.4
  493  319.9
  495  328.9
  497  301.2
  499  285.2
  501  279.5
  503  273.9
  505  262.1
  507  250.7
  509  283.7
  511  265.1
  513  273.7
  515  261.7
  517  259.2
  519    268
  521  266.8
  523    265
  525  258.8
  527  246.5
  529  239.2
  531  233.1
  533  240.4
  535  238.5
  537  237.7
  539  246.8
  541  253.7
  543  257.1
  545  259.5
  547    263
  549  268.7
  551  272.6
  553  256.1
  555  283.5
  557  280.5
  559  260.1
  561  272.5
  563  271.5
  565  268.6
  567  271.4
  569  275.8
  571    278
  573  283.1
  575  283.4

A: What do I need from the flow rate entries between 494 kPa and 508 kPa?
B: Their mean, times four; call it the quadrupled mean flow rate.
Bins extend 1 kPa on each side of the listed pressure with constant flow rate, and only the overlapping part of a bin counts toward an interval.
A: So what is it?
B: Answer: 1132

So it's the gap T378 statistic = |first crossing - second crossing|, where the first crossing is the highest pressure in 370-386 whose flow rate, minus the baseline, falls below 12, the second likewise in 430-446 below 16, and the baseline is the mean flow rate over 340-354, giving 60 kPa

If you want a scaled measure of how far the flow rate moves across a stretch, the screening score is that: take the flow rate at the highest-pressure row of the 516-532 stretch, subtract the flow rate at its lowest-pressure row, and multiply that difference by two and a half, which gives -65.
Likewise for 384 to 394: 12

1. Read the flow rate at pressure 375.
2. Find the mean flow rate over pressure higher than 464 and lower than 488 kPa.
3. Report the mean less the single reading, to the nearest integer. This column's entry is 13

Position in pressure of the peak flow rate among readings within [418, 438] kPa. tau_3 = 431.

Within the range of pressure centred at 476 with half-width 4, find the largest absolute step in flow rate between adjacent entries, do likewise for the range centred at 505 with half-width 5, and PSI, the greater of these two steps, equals 33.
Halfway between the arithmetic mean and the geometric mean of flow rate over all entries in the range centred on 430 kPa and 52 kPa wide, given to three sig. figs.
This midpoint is 259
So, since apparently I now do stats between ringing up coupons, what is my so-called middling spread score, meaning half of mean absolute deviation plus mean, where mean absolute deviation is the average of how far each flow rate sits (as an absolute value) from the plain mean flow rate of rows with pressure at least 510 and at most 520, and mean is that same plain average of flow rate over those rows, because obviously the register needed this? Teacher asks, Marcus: 135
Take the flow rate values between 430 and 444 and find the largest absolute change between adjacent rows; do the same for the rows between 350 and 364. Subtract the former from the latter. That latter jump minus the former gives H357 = -10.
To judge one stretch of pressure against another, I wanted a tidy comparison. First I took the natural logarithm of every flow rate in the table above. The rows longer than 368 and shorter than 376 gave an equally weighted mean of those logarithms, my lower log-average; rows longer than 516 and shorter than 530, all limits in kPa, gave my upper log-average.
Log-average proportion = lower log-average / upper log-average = 0.99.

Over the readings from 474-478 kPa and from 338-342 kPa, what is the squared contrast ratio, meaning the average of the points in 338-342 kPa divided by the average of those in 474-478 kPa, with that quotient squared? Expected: 0.99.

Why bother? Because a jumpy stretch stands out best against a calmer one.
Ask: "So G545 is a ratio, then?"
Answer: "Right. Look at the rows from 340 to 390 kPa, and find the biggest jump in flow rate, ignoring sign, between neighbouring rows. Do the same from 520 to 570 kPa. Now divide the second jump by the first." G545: 1.4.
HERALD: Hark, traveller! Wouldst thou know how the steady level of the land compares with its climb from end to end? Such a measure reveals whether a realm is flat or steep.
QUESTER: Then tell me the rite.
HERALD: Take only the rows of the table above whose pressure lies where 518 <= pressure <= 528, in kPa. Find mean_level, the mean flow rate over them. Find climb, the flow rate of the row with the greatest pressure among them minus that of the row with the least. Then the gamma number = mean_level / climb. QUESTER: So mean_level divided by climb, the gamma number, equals -12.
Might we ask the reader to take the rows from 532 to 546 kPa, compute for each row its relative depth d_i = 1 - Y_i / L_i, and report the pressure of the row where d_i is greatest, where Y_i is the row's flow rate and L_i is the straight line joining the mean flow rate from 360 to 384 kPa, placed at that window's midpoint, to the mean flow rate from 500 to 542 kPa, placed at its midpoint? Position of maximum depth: 537 kPa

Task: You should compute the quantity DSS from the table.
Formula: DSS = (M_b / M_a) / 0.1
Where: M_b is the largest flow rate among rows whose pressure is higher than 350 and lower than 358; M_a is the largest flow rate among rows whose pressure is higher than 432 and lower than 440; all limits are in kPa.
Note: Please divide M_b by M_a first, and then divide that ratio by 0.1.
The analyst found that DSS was 9.11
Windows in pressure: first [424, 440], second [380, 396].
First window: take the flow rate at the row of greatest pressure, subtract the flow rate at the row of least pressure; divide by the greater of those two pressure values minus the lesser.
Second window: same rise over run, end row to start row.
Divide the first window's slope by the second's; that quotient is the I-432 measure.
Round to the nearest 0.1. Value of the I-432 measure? -1.3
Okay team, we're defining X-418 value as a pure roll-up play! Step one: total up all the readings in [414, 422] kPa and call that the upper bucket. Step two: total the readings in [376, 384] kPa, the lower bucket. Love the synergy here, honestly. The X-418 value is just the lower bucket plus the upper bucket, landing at 1997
